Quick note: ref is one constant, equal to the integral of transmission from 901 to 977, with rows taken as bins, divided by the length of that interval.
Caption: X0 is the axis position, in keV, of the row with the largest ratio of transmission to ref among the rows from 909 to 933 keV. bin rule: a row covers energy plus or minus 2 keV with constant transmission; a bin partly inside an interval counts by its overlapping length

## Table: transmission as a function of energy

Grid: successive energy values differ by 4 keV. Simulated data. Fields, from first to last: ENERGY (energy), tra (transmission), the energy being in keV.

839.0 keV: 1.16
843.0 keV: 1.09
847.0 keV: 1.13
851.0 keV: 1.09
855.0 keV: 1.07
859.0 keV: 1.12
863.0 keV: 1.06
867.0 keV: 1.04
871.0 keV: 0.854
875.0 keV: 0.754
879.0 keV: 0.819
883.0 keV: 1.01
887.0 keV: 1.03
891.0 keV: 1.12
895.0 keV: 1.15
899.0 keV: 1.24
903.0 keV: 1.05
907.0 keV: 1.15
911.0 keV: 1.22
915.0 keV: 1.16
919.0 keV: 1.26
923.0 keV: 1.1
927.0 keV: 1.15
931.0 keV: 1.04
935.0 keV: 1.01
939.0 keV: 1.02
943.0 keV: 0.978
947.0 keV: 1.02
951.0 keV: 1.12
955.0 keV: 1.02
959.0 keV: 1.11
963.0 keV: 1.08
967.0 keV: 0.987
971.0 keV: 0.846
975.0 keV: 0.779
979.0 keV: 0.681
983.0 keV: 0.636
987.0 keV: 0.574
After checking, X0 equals 919.0 keV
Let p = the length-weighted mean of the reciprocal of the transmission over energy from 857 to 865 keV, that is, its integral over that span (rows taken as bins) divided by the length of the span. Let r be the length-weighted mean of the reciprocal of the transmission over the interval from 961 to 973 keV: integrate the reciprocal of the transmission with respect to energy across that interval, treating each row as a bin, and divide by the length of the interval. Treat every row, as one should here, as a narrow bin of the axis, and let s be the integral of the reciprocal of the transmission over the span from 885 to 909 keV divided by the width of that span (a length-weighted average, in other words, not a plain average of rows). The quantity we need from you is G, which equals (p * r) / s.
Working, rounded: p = 0.92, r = 1.04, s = 0.89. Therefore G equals 1.07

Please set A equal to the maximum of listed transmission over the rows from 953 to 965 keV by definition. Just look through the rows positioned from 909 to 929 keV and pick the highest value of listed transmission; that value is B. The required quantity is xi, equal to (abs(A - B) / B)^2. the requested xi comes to 0.014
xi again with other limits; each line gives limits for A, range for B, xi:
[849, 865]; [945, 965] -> 0.000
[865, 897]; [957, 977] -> 0.001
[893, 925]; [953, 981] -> 0.018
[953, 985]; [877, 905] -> 0.011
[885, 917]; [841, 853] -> 0.009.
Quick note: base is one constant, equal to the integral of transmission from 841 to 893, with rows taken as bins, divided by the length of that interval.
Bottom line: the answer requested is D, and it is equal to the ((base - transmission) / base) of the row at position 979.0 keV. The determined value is 0.33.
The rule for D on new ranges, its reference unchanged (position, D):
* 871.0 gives 0.16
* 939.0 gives -0.01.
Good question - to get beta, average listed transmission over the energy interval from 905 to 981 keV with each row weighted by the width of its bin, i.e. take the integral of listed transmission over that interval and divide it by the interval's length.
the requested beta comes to 1.04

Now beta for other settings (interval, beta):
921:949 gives 1.05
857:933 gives 1.07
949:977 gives 0.99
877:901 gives 1.06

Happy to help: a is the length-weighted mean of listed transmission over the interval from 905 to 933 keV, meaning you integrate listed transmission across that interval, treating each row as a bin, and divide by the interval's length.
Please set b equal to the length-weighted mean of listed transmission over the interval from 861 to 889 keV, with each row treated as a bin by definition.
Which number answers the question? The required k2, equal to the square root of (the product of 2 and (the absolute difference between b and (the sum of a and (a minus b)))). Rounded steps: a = 1.15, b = 0.94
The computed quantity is 0.9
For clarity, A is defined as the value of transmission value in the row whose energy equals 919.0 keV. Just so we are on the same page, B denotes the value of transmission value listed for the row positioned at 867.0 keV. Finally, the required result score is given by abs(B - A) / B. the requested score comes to 0.21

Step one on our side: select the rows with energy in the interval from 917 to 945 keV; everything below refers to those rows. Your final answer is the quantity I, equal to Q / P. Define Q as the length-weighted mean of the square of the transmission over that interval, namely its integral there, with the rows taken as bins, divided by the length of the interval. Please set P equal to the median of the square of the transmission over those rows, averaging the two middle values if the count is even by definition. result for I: 1.09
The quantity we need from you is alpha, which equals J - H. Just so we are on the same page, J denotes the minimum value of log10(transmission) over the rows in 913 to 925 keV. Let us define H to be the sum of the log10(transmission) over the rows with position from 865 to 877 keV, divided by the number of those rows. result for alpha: 0.10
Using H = -0.06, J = 0.041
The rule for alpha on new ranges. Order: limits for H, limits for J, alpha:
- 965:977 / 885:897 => 0.08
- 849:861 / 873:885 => -0.16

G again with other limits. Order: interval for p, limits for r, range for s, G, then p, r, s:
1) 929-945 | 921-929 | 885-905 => 0.98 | 0.99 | 0.89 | 0.90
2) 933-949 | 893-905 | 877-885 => 0.79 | 0.99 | 0.88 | 1.11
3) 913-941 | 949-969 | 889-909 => 0.98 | 0.91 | 0.94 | 0.88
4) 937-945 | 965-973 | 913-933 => 1.25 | 1.00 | 1.10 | 0.88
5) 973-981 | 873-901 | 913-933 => 1.58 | 1.38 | 1.01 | 0.88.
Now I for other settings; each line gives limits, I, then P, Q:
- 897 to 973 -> 1.01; 1.17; 1.18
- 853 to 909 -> 0.98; 1.11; 1.09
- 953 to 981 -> 0.91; 0.97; 0.89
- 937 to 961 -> 1.05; 1.04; 1.09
